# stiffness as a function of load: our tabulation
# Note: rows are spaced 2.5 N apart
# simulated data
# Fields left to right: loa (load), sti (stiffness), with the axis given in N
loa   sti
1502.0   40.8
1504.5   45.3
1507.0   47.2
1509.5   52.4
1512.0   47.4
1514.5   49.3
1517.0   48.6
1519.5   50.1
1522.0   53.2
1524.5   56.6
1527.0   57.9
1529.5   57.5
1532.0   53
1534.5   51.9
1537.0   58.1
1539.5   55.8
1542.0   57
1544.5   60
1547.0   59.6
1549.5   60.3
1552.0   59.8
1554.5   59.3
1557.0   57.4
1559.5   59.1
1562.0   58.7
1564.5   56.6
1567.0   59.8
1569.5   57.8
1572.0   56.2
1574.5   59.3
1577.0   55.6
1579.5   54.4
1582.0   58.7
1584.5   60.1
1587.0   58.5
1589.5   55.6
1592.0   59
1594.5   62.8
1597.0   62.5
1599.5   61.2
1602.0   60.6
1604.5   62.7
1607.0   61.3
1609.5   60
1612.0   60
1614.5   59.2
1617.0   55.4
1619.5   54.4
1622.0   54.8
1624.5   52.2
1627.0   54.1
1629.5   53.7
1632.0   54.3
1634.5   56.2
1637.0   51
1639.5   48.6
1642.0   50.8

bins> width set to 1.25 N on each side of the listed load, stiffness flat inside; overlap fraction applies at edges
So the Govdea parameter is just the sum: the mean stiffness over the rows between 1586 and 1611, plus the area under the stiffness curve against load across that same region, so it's 1571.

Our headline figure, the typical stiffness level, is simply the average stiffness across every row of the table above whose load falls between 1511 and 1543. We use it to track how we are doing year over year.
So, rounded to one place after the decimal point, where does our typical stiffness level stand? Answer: 53.6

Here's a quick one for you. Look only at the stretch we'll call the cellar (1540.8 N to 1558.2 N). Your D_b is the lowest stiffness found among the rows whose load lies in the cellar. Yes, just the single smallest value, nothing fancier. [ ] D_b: 57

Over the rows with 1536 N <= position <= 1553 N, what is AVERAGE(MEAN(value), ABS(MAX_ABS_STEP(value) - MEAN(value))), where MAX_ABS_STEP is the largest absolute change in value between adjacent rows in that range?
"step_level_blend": 57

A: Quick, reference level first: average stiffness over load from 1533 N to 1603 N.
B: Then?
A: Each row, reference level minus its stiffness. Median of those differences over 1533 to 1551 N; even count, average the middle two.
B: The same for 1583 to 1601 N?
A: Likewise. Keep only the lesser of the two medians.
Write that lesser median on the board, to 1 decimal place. -1.7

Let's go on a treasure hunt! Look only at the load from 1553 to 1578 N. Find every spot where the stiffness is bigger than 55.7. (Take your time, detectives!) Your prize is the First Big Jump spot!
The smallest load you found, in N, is 1554.5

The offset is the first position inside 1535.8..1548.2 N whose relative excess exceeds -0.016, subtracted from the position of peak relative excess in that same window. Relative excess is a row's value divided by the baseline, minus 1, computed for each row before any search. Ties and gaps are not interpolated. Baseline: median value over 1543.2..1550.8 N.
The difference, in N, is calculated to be 0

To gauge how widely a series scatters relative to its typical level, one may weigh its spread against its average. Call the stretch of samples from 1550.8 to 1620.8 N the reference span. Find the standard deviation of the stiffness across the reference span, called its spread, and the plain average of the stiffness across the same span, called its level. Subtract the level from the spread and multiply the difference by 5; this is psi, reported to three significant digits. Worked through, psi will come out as -282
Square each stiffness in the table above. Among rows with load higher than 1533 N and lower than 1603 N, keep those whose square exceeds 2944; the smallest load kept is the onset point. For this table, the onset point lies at 1537.0 N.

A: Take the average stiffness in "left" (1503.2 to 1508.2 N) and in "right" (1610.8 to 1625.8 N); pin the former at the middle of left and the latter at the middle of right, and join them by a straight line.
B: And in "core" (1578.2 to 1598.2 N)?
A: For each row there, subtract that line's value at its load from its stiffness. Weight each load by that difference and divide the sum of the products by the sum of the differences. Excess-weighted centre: 1589.7 N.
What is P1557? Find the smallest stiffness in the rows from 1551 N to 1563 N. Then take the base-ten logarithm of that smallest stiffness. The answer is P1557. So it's 1.76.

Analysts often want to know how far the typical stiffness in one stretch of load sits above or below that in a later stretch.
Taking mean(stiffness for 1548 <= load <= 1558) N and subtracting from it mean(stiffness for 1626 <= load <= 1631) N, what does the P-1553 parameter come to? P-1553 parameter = 5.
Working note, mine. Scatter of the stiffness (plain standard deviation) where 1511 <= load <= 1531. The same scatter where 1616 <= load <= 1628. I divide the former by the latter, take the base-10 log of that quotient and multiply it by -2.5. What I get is -1.4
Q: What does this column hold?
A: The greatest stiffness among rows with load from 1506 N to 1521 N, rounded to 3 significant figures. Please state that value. 52.4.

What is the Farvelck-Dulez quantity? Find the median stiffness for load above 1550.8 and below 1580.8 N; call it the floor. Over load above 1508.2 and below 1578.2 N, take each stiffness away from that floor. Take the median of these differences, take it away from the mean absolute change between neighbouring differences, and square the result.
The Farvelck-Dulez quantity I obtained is 1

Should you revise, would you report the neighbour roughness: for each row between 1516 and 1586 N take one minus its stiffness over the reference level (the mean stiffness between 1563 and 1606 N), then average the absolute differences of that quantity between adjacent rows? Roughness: 0.036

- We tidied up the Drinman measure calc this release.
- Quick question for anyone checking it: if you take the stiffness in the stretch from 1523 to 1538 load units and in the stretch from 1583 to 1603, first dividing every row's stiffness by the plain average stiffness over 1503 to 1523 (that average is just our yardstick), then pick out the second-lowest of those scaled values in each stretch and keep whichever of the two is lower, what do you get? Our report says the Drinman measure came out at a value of 1.08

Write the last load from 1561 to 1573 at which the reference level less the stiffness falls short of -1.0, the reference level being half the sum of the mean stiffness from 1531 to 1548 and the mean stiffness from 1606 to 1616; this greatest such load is 1567.0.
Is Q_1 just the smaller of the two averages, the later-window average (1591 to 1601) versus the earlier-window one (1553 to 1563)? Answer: 59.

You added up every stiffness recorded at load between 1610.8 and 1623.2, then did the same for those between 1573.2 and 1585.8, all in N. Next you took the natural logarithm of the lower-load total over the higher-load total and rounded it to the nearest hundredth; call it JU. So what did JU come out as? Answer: 0.02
